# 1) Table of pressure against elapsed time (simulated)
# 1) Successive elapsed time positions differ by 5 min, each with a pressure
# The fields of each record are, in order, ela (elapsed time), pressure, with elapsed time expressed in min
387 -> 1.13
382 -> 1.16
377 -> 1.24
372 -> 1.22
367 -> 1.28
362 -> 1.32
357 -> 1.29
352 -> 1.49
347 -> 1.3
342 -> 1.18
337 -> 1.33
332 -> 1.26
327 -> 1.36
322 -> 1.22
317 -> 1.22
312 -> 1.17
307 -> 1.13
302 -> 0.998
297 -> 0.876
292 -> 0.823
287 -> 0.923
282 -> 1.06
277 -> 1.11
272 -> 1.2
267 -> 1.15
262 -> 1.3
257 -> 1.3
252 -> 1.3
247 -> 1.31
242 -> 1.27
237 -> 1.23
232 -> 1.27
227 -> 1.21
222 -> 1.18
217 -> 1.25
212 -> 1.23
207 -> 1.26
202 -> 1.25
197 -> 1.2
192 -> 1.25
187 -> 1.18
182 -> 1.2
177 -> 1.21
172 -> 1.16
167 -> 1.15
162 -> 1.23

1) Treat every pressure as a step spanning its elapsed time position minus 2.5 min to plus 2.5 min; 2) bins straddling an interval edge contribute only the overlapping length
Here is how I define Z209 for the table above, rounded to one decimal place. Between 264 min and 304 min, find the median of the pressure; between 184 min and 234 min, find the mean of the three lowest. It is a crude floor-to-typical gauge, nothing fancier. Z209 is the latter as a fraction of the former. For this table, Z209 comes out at 1.2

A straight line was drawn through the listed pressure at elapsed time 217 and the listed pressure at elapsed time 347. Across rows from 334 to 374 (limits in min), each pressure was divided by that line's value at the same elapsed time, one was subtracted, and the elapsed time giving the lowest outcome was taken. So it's 342 min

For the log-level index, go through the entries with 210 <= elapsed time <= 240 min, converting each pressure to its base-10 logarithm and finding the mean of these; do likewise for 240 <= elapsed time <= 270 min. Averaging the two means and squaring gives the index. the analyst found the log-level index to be 0.0093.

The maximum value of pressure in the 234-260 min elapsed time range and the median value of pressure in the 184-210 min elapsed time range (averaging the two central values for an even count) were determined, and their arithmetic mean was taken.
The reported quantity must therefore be 1.28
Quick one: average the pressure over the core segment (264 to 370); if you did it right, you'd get 1.18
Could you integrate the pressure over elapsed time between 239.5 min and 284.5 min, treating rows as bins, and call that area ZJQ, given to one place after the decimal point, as 55.0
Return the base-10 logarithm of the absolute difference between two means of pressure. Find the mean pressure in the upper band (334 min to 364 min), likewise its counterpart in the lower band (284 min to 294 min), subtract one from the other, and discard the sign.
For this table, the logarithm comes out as -0.4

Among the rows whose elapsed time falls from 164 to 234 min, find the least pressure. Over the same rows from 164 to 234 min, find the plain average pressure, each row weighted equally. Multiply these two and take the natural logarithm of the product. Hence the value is 0.33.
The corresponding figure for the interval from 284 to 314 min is -0.21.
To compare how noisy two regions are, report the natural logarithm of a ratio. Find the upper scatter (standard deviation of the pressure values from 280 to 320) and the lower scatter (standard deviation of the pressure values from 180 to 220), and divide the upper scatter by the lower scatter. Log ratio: 1.6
